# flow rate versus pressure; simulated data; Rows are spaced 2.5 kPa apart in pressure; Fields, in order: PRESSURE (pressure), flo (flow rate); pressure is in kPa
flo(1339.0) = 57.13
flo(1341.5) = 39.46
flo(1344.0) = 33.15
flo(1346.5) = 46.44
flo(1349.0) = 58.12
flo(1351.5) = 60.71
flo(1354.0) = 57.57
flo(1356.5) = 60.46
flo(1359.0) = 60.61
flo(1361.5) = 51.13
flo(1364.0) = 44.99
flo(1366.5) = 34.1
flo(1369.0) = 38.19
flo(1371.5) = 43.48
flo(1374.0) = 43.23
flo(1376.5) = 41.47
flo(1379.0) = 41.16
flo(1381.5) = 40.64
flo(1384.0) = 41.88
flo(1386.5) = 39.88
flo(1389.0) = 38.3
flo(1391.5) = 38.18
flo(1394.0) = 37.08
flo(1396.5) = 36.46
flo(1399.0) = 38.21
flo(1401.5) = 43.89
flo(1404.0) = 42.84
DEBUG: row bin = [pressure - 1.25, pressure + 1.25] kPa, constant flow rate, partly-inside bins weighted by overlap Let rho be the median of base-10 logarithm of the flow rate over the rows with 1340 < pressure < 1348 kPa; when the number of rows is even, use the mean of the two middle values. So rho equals 1.60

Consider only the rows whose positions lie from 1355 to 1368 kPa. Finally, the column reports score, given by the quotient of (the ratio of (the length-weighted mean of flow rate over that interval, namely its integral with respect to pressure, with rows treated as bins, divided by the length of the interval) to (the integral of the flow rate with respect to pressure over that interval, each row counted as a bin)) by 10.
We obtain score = 0.008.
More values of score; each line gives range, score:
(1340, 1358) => 0.006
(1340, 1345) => 0.020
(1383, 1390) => 0.014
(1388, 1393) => 0.020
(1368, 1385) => 0.006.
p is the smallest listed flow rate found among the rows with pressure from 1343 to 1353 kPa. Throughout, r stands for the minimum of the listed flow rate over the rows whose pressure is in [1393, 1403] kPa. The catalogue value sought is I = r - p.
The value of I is 3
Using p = 33.15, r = 36.46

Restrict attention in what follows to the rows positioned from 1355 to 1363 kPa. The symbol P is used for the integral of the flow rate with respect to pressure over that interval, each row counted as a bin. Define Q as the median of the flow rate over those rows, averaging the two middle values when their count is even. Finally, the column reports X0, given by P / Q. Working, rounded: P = 456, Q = 60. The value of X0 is 7.54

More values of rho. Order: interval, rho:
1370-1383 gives 1.62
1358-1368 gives 1.68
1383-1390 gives 1.60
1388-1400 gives 1.58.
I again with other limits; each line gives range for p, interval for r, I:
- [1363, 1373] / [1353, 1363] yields 17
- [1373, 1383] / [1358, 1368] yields -7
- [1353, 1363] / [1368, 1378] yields -13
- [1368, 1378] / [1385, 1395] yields -1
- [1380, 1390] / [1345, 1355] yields 8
